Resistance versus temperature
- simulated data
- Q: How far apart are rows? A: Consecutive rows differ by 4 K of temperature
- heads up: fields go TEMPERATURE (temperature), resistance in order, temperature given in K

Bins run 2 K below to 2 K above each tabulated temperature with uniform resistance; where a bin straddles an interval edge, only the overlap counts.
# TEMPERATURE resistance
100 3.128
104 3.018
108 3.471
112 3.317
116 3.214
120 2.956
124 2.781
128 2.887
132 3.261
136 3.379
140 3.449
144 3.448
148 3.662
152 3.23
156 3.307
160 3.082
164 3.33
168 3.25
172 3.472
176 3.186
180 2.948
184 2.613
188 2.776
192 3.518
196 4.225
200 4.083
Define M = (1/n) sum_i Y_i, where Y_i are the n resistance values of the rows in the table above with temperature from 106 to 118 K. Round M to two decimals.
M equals 3.33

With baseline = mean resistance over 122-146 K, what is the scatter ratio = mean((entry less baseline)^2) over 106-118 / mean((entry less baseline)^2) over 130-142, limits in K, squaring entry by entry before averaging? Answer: 0.89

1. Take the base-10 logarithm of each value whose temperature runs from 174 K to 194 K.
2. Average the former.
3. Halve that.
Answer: 0.238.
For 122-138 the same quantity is 0.243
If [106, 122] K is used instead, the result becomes 0.255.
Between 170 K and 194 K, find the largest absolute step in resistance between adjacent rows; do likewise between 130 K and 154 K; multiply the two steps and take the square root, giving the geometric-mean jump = 0.57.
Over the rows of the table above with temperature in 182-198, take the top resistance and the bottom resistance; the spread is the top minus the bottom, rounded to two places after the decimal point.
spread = 1.61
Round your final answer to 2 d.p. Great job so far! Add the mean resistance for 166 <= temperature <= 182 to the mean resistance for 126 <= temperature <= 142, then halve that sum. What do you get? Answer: 3.23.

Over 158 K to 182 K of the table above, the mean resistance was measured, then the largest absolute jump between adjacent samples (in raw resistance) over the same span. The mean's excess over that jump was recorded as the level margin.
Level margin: 2.9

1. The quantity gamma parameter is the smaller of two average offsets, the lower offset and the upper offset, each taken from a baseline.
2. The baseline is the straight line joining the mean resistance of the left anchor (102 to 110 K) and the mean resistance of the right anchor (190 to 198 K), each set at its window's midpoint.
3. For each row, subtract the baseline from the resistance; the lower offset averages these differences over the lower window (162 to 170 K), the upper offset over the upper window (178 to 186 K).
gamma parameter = -1.0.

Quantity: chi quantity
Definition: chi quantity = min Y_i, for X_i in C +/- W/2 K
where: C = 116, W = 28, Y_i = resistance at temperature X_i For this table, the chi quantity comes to 2.781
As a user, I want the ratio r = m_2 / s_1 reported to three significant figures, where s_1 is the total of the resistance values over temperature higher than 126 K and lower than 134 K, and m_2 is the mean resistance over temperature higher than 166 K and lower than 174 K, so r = 0.547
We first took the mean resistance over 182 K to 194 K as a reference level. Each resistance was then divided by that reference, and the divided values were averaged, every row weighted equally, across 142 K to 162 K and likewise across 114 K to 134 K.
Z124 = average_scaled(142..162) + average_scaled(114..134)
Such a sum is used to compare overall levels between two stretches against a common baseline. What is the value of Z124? 2.14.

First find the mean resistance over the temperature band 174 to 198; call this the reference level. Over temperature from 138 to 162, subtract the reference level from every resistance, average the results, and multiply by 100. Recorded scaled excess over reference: 15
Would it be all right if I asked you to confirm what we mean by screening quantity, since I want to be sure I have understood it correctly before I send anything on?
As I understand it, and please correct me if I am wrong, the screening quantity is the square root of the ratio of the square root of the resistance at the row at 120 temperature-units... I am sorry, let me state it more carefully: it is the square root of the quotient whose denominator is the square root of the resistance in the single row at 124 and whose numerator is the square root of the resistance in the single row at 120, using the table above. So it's 1.02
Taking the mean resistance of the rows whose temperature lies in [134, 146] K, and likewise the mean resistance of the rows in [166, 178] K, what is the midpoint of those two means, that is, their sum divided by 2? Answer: 3.36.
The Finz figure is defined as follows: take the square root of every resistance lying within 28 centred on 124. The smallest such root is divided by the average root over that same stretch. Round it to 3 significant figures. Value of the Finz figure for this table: 0.946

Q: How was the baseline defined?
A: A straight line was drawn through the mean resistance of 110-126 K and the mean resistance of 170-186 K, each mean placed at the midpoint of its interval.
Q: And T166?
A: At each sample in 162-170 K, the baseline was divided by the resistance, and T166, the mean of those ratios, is 0.93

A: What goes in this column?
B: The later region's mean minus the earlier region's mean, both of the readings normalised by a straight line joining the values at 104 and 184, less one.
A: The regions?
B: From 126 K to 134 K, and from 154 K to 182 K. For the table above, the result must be 0.13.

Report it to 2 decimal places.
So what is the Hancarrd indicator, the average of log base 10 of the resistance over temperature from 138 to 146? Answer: 0.54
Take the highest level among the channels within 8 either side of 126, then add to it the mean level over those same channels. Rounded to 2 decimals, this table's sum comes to 6.23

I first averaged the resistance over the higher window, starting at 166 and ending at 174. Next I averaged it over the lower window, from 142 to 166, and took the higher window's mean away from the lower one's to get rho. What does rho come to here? -0.02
